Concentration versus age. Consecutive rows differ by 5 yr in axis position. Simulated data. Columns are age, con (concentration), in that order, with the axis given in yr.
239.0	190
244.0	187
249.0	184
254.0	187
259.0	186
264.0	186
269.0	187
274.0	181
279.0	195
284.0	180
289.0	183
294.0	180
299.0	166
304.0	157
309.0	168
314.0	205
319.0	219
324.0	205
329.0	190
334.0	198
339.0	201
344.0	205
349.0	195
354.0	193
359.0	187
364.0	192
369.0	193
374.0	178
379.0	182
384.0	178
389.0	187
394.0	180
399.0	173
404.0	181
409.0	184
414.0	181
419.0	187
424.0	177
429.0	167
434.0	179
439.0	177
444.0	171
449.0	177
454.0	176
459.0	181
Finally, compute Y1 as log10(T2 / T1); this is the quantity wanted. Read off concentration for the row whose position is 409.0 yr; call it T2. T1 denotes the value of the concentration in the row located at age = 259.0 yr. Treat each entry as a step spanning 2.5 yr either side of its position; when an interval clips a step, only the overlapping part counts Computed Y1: 0.00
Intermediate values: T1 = 186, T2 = 184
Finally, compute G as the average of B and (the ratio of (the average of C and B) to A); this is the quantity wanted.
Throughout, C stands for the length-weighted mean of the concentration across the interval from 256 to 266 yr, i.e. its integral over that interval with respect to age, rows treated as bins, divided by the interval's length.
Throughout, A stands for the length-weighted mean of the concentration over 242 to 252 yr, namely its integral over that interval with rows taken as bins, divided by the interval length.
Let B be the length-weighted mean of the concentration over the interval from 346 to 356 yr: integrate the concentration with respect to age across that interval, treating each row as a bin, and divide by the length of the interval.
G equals 97.8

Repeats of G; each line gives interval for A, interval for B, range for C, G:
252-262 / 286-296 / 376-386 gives 91.2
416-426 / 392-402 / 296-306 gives 88.7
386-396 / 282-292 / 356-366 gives 91.3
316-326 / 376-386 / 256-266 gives 90.4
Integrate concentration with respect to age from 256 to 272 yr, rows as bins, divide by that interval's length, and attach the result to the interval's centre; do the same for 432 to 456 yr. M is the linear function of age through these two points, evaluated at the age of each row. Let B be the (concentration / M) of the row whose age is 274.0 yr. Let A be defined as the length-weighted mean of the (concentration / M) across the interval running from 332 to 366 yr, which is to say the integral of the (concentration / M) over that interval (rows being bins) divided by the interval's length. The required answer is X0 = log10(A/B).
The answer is 0.04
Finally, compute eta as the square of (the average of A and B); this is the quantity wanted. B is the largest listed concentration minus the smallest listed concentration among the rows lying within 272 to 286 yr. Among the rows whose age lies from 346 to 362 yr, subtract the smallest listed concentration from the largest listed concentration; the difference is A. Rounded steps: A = 8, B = 15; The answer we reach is 132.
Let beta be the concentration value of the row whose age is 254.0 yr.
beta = 187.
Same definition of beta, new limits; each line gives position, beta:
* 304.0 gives 157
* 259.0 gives 186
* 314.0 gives 205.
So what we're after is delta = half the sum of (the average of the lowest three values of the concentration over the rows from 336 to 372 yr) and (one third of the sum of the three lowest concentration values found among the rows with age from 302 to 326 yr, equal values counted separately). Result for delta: 184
